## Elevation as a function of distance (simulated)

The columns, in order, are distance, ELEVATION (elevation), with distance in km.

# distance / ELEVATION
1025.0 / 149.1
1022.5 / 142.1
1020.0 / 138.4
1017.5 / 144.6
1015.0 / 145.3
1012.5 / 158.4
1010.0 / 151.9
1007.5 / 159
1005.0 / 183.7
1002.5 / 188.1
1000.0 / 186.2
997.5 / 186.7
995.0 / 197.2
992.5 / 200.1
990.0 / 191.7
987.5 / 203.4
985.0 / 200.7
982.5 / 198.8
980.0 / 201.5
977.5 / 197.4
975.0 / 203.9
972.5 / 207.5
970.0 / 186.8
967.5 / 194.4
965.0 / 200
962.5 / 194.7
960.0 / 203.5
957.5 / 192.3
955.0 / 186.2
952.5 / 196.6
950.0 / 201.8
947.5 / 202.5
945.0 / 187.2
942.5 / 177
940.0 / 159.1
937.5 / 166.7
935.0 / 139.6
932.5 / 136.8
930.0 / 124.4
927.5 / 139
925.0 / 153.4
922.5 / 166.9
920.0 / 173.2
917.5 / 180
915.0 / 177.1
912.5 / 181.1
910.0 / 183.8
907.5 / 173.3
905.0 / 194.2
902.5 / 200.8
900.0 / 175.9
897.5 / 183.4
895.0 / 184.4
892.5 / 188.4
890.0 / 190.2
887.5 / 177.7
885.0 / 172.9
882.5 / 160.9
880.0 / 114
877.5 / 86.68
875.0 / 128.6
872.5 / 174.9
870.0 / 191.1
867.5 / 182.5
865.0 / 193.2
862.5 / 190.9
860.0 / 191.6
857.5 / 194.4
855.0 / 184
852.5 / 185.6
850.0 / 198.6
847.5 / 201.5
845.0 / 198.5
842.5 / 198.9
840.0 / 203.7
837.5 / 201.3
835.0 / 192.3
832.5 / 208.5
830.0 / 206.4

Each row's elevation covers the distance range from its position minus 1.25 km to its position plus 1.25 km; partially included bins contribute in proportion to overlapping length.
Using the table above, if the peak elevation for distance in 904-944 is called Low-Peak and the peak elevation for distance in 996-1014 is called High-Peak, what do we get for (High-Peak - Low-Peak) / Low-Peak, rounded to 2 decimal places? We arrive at -0.03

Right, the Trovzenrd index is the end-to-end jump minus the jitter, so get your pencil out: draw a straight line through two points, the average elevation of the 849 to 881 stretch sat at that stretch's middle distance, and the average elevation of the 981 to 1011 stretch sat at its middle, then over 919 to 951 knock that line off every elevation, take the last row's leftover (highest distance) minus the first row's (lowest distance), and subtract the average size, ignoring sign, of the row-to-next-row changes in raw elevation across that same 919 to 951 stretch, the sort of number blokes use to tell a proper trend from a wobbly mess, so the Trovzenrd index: 13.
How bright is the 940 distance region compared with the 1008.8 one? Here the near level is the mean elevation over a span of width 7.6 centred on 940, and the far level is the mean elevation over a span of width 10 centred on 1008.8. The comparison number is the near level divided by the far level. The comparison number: 1.0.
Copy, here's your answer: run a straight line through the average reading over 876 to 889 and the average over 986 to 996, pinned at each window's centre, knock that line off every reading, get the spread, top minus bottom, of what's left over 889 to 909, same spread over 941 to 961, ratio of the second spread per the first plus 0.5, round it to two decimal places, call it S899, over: 1.26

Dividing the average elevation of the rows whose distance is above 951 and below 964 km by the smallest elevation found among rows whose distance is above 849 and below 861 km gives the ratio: 1.06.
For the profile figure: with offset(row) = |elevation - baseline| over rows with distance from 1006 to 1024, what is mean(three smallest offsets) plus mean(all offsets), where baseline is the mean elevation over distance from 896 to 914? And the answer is 64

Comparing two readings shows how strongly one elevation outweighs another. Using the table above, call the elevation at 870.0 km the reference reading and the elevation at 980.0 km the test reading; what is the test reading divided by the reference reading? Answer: 1.05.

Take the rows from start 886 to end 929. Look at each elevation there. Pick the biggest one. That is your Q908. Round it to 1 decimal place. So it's 200.8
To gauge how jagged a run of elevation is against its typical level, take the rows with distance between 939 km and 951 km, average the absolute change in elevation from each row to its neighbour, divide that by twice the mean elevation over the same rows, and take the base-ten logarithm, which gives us -1.53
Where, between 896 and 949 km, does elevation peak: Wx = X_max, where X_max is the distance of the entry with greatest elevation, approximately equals 947.5 km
